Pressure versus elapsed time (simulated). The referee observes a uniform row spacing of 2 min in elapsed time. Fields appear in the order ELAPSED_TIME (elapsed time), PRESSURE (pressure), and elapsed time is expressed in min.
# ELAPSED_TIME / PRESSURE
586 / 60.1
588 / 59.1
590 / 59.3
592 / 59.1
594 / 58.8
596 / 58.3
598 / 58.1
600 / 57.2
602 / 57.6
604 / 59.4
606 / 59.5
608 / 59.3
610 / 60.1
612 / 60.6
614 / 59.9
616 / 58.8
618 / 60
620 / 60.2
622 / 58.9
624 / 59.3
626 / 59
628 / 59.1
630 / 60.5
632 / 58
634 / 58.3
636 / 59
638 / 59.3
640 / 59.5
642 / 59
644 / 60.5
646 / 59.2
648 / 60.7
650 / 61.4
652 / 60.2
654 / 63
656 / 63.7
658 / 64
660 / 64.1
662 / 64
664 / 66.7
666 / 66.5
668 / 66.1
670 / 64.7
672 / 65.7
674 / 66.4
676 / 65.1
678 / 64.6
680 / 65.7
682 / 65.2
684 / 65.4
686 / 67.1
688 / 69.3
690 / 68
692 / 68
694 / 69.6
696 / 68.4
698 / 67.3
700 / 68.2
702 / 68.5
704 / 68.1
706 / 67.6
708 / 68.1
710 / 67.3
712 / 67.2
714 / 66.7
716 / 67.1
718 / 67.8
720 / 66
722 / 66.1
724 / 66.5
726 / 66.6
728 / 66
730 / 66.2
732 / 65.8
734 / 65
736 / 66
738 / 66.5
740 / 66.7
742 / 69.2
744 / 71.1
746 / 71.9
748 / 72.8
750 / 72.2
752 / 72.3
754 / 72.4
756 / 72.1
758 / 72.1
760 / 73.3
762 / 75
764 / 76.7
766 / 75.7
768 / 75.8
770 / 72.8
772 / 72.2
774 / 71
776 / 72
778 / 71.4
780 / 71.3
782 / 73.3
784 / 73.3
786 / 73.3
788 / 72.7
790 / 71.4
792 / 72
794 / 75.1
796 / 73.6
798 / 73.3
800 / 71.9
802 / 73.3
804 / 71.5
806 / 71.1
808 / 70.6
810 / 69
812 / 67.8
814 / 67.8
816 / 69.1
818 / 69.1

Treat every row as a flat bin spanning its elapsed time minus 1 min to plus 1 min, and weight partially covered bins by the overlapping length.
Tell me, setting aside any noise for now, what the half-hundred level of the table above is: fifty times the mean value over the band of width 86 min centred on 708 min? 3365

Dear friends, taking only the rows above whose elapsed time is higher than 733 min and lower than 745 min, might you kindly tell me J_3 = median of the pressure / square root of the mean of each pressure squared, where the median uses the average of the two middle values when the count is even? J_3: 0.99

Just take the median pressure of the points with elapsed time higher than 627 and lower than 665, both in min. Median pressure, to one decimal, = 60.5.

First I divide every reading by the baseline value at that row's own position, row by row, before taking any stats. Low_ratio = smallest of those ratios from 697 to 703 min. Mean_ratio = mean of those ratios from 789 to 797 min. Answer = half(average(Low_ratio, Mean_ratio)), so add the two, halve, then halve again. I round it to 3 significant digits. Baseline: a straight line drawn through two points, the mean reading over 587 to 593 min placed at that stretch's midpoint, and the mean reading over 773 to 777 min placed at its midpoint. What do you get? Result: 0.505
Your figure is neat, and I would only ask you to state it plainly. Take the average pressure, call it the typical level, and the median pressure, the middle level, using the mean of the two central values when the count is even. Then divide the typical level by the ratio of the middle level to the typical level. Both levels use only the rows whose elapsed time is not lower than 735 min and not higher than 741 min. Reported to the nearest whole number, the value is 66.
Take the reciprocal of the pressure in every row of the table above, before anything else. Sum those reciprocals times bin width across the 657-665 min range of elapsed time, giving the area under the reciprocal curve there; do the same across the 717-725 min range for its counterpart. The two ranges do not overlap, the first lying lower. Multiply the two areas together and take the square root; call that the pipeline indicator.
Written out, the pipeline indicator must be 0.122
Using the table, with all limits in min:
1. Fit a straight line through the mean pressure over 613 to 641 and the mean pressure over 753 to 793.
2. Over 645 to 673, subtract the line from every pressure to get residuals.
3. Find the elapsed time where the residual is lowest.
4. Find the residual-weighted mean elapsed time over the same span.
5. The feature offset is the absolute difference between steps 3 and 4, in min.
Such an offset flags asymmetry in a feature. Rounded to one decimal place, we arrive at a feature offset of 21.2 min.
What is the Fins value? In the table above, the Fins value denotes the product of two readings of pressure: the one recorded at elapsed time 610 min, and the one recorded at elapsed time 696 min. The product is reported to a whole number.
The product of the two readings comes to 4111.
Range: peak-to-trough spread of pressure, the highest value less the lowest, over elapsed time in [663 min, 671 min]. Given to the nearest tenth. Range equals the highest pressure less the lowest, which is 2.0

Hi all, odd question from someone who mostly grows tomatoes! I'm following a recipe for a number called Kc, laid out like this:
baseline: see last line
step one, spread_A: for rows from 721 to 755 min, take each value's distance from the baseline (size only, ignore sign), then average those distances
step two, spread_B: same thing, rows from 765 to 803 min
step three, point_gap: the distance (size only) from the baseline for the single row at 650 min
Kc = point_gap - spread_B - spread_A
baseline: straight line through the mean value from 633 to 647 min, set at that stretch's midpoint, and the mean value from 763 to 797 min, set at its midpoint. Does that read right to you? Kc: -2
